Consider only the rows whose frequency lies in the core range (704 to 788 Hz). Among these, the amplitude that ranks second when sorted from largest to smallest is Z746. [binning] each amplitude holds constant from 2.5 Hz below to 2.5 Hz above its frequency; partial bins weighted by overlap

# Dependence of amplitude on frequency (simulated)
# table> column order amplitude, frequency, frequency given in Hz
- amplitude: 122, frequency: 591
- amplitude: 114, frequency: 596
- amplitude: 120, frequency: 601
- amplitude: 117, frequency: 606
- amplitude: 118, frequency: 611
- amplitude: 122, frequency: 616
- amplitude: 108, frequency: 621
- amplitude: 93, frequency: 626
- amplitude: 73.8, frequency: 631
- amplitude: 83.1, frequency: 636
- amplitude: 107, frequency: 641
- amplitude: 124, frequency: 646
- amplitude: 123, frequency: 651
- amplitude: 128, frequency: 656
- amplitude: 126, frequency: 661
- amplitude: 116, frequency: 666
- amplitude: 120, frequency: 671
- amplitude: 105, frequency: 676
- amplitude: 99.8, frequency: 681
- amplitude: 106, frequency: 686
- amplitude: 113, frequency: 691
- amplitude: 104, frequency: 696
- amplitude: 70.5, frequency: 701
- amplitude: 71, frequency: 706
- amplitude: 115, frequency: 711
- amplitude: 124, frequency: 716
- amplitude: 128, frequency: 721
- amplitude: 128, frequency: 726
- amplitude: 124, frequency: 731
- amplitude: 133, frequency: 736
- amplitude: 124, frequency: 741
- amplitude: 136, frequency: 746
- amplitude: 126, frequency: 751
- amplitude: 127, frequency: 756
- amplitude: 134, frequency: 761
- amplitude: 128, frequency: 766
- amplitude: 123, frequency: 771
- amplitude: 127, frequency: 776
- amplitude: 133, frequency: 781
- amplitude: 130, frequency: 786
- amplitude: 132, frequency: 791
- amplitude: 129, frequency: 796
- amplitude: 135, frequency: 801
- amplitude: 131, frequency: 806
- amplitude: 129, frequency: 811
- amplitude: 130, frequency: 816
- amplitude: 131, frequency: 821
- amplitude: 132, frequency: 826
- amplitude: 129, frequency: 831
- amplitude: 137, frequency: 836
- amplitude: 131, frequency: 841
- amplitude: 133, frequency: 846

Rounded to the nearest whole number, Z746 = 134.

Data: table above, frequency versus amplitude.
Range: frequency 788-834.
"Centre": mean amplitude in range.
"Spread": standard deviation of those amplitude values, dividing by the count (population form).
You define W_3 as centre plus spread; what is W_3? 133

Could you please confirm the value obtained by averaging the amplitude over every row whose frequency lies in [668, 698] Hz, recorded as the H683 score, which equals 108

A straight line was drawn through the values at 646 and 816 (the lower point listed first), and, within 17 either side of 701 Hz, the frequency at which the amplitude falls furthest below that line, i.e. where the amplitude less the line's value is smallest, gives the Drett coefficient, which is 701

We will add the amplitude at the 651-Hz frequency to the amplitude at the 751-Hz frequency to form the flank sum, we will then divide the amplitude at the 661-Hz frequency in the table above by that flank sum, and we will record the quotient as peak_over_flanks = 0.51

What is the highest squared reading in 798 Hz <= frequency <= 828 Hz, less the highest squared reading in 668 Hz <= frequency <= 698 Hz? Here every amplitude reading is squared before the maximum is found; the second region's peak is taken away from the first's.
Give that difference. 3825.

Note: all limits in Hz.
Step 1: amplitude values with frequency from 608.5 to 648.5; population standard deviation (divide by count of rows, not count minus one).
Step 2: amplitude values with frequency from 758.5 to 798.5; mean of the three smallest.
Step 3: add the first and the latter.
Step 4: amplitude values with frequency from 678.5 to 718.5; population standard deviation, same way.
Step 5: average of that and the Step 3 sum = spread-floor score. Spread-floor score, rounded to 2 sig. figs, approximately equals 81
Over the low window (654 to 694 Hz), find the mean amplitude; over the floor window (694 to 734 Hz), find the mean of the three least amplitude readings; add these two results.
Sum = 196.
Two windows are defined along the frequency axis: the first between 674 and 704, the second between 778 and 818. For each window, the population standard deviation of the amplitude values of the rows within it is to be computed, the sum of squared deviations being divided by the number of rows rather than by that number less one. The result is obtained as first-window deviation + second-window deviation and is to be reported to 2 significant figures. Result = 16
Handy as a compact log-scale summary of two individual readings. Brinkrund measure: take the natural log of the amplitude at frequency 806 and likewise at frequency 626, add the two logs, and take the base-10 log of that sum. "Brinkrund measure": 0.973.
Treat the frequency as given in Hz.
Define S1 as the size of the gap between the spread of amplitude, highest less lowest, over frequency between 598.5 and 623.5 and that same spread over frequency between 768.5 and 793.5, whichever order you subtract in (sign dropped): 4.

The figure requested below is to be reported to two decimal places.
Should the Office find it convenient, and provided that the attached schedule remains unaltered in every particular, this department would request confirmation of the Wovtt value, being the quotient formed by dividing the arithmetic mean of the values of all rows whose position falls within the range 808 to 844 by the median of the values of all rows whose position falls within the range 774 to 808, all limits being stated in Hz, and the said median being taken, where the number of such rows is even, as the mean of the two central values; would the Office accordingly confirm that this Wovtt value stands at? 1.00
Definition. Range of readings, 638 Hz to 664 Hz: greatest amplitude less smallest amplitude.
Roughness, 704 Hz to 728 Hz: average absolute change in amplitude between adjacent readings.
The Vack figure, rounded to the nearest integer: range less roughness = 7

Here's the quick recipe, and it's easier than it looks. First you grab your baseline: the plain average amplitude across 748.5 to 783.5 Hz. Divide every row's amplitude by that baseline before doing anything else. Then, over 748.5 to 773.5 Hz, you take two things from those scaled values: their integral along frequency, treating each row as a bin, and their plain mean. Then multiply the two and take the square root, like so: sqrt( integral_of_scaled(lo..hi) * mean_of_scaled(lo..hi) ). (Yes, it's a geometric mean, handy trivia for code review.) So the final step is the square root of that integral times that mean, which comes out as 5.0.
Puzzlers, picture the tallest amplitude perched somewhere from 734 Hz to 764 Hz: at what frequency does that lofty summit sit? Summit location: 746 Hz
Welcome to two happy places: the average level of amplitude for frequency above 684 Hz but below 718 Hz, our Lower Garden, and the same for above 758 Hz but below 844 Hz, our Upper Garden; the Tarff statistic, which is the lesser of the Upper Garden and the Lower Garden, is 100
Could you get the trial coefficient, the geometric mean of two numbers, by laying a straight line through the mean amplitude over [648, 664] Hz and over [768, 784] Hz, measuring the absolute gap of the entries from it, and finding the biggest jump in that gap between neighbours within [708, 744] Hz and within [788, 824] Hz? 7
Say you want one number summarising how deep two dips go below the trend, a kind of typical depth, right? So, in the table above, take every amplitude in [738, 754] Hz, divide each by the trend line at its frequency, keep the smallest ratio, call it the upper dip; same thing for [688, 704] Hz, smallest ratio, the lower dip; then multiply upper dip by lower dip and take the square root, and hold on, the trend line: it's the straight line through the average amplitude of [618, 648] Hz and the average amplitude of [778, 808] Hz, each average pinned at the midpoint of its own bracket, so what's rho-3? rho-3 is 0.80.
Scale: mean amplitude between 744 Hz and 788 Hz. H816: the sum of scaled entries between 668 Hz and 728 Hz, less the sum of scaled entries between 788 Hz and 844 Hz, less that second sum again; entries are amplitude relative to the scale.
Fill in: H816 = -12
